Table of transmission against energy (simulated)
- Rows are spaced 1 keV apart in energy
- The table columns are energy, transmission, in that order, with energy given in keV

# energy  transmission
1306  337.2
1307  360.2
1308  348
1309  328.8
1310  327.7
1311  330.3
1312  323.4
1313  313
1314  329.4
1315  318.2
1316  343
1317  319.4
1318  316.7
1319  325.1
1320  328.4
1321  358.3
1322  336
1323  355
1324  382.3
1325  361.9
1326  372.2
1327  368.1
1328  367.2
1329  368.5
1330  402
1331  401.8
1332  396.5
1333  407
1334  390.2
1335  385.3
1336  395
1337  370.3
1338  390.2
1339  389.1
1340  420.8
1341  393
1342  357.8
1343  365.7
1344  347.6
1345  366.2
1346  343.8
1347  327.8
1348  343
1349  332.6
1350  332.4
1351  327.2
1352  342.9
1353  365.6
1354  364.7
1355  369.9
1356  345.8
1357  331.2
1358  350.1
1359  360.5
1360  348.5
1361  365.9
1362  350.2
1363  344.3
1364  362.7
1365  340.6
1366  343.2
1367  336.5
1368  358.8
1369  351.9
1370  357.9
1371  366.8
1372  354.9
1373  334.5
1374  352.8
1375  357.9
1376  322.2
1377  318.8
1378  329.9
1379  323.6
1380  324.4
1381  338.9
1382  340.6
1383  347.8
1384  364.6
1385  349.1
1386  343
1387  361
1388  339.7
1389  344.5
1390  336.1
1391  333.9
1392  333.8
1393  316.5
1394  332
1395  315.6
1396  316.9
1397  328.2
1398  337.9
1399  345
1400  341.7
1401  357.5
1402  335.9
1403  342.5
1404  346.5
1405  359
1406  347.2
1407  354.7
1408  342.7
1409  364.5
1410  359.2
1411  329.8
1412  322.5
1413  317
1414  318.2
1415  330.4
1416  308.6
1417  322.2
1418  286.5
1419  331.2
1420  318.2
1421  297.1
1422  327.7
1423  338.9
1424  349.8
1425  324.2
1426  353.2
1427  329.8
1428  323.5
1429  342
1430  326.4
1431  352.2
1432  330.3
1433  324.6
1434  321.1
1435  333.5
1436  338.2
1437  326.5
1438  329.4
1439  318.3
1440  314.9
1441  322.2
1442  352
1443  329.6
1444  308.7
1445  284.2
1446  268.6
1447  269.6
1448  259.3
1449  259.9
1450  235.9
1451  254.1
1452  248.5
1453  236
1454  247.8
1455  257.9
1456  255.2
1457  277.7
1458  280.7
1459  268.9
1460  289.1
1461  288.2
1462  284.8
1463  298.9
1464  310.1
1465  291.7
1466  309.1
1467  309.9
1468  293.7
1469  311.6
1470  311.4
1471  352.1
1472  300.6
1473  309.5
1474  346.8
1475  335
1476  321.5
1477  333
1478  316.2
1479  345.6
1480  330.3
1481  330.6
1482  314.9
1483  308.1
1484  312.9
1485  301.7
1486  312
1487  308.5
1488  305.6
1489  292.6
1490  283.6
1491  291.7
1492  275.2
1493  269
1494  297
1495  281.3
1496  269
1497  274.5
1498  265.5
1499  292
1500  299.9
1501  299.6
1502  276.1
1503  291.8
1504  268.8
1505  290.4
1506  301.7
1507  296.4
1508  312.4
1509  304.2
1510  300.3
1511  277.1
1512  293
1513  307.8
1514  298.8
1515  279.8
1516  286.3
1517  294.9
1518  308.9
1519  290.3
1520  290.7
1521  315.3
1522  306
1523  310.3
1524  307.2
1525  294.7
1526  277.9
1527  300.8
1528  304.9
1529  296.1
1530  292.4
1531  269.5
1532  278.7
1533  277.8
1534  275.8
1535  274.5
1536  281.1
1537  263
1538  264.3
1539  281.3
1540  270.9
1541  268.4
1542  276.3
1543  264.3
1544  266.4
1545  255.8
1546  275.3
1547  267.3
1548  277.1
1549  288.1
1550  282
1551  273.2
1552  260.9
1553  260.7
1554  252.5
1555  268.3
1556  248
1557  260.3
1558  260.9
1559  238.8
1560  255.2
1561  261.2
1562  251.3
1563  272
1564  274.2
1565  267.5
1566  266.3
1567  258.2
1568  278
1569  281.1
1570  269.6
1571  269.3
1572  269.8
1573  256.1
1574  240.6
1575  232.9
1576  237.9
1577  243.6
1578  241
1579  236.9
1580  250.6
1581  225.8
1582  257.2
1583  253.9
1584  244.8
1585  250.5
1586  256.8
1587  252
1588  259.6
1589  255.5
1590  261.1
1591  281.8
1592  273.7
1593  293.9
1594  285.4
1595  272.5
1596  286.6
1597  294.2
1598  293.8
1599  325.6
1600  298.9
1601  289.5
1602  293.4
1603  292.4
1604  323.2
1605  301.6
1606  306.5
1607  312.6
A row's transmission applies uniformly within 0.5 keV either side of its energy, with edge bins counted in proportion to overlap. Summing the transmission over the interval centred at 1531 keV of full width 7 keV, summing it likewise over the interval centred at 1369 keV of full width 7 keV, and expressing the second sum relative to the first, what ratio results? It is 1.24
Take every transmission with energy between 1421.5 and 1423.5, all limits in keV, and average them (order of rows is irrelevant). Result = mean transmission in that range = 333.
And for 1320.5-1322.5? 347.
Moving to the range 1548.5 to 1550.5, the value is 285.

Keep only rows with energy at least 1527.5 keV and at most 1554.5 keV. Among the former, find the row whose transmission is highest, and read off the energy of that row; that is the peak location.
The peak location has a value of 1528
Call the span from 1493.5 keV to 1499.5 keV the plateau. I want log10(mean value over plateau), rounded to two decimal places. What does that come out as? 2.45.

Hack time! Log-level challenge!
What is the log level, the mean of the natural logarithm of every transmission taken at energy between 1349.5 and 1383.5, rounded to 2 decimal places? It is 5.85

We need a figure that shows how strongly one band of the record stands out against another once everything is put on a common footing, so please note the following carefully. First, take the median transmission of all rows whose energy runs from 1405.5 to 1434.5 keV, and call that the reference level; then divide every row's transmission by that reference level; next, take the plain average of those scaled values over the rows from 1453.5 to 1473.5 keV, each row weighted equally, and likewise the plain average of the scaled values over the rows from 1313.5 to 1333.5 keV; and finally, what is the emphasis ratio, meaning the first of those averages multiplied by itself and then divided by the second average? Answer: 0.72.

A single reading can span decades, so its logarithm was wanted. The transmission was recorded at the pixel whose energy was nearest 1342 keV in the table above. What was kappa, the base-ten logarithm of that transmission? 2.55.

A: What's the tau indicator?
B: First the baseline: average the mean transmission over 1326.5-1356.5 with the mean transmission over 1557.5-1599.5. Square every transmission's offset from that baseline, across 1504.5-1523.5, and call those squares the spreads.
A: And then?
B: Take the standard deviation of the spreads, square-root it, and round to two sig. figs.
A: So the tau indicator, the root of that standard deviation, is 21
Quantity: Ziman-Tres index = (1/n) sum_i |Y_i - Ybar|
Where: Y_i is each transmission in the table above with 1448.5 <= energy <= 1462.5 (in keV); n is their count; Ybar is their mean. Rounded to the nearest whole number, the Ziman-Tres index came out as 16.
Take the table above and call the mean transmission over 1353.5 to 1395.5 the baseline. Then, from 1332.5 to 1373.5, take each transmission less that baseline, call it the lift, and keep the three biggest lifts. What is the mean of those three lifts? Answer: 63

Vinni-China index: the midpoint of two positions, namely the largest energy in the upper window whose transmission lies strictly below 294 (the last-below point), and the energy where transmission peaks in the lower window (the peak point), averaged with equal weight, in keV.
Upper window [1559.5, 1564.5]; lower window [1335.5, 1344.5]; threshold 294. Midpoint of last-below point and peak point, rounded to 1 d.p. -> 1452.0 keV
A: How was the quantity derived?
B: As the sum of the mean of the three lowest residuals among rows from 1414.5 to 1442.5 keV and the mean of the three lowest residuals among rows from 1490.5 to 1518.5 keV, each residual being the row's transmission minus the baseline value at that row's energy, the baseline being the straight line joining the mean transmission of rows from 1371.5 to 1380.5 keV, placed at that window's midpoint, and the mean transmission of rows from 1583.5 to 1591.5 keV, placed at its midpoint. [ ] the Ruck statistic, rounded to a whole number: -46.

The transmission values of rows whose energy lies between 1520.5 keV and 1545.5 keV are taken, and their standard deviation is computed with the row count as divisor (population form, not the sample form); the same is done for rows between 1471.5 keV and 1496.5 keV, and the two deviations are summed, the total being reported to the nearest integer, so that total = 38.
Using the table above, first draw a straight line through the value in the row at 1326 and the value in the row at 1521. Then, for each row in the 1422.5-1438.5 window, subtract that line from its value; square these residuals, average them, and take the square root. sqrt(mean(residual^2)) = 13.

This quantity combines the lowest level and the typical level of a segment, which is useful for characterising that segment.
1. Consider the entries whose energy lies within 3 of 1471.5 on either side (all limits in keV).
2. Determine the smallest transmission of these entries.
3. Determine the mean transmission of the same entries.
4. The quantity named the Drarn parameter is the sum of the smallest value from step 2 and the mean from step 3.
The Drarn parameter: 623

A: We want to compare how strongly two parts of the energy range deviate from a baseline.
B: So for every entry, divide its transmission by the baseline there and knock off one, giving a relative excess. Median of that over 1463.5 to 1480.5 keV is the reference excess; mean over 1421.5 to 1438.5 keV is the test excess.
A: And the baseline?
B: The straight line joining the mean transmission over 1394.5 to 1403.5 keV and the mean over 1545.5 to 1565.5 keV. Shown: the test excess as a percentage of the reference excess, 143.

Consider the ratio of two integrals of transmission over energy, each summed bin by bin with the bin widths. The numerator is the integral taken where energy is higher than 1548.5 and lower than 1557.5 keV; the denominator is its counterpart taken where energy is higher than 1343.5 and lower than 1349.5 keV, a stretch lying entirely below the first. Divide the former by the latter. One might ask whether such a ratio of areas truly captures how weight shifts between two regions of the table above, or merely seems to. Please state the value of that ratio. 1.2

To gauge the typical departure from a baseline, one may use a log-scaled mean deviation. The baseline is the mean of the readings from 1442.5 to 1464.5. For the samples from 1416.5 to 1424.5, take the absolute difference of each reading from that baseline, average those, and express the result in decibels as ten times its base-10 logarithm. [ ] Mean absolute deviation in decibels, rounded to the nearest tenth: 16.8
